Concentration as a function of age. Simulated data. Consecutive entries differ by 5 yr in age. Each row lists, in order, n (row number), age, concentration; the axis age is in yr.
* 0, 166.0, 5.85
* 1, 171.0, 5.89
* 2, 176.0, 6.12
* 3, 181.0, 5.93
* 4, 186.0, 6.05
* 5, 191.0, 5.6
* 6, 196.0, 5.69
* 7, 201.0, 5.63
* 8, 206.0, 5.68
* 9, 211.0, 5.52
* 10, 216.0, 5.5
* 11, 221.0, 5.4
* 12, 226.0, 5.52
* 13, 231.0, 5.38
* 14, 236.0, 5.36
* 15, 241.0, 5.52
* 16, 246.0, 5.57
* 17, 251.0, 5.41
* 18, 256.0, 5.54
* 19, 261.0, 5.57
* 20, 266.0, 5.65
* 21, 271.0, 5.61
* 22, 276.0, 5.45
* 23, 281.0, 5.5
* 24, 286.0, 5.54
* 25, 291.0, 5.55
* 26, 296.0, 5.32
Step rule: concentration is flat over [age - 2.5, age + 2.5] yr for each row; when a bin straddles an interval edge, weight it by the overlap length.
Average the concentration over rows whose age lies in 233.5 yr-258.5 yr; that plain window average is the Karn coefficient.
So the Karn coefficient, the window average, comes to 5.48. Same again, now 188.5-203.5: 5.64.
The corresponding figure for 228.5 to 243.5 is 5.42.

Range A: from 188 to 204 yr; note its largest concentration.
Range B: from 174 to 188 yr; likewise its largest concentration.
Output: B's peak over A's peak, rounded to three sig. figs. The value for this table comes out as 1.08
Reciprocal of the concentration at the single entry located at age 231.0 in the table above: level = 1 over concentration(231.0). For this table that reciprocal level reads 0.186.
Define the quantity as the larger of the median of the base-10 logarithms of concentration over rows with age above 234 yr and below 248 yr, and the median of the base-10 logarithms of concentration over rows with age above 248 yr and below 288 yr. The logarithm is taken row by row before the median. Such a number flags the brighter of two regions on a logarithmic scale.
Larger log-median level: 0.744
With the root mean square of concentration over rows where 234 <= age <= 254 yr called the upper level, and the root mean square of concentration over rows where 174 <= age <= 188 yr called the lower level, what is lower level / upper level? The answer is 1.10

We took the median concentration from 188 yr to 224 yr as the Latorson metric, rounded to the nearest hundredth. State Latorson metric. 5.60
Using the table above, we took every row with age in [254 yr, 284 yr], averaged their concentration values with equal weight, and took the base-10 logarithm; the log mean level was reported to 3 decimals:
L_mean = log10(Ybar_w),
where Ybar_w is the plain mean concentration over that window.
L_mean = 0.745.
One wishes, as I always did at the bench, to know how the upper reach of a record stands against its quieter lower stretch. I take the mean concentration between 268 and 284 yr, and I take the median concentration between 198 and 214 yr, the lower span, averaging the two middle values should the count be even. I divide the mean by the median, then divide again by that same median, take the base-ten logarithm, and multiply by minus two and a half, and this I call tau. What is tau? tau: 1.90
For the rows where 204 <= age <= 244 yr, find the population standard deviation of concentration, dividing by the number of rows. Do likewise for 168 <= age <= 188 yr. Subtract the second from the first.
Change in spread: 0.005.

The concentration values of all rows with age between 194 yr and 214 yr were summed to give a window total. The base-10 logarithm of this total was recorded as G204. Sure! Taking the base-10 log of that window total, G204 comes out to 1.35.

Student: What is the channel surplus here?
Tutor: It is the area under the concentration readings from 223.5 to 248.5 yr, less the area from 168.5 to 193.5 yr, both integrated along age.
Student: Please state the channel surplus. -11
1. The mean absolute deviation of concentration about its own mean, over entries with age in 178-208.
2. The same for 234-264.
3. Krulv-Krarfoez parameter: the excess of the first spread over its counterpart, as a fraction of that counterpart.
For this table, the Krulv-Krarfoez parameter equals 1.1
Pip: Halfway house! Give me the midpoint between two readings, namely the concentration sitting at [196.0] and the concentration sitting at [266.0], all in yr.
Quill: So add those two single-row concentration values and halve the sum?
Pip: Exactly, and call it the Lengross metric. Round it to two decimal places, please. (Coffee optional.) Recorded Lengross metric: 5.67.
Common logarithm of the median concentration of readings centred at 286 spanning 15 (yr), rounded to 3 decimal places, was 0.744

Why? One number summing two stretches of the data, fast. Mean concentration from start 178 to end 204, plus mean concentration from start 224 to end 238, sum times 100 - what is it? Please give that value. 1120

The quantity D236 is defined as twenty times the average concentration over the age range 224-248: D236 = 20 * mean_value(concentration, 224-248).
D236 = 109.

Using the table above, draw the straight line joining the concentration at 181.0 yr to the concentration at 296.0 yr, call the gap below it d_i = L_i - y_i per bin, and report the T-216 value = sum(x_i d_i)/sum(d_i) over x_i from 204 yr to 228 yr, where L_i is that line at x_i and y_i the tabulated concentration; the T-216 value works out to 216.8 yr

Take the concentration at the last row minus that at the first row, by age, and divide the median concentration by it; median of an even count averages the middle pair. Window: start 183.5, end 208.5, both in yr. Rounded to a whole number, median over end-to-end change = -15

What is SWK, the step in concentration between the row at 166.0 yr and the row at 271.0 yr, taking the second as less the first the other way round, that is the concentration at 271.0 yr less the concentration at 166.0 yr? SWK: -0.24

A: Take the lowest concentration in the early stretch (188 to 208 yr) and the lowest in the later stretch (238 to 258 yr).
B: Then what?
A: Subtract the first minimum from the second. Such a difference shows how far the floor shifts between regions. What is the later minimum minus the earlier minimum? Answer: -0.19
